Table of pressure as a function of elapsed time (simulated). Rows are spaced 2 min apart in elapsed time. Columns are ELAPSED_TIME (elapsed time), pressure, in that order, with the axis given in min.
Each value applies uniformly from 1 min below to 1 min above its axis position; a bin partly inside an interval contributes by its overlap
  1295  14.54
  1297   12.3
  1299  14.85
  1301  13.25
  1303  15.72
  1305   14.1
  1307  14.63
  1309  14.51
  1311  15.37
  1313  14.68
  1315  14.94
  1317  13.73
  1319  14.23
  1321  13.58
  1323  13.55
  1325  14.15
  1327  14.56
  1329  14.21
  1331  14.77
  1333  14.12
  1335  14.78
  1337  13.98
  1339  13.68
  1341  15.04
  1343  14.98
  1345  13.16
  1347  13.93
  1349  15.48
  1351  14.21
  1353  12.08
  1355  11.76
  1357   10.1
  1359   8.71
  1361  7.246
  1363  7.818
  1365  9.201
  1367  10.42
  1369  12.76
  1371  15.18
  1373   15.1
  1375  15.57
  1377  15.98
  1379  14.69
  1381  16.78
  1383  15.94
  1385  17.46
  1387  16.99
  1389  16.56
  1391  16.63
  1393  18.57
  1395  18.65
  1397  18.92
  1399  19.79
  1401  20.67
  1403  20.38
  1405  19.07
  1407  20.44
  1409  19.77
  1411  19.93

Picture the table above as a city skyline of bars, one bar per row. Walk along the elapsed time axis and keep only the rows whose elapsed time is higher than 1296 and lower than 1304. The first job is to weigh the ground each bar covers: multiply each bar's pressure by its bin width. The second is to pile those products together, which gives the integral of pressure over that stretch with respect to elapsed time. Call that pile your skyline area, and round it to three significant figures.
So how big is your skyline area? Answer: 112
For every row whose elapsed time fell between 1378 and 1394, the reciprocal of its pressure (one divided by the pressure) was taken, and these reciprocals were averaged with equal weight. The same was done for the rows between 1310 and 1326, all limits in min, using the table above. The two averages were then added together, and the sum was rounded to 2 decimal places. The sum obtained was 0.13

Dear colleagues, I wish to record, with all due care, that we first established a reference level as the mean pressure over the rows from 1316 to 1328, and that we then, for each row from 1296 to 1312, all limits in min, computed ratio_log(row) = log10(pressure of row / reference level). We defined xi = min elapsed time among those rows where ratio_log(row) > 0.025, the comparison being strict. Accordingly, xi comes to 1299 min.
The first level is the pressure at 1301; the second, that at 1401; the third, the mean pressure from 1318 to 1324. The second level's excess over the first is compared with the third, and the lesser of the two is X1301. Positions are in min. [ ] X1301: 7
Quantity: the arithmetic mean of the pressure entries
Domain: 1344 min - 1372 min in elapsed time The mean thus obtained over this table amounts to 11.6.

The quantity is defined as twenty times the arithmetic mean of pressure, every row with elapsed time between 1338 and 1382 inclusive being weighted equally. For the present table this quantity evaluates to 258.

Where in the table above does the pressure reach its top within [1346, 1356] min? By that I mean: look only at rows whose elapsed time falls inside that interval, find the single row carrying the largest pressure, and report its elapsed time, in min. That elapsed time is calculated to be 1349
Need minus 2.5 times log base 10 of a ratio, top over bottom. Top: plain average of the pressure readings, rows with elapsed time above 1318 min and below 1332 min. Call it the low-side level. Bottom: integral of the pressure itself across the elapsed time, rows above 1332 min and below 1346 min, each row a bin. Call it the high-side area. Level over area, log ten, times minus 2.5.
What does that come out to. 2.87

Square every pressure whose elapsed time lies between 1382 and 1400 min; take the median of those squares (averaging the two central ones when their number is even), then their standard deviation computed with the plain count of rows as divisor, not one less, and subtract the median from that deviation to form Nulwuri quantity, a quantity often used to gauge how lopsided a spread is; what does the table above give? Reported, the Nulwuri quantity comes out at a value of -261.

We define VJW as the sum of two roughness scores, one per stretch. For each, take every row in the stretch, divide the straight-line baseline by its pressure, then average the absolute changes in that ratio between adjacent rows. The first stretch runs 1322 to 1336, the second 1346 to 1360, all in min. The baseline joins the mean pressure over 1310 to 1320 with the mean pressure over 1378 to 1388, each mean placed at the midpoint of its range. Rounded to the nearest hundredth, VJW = 0.19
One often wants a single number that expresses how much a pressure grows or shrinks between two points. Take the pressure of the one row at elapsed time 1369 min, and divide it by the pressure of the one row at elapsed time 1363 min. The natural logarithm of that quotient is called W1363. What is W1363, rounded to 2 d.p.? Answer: 0.49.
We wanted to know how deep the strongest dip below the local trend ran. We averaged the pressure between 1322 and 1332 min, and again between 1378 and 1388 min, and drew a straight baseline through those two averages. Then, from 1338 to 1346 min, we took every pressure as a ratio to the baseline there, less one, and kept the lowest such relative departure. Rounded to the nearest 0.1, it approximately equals -0.1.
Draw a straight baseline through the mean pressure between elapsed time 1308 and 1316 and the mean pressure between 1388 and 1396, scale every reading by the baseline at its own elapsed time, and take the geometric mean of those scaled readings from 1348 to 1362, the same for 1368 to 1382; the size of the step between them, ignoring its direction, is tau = 0.21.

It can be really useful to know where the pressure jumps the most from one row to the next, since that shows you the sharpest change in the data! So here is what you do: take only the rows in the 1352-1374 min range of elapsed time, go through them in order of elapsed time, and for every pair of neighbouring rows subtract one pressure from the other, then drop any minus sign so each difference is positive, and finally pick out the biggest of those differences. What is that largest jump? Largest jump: 2.4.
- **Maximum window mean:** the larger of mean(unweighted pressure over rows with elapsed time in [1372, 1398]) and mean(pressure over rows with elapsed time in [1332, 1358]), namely 16.8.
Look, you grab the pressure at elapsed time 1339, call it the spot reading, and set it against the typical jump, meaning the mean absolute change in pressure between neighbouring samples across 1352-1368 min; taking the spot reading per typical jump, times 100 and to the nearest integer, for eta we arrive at 1196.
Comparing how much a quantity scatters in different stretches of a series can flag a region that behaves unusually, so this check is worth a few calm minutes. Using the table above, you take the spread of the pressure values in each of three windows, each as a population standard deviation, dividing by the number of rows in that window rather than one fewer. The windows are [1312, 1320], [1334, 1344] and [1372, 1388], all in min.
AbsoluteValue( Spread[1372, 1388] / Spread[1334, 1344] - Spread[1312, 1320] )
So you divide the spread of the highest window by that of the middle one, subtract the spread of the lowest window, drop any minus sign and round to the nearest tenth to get 1.2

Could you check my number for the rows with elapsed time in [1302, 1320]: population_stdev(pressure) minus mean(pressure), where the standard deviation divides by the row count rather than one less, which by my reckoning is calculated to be -14.07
